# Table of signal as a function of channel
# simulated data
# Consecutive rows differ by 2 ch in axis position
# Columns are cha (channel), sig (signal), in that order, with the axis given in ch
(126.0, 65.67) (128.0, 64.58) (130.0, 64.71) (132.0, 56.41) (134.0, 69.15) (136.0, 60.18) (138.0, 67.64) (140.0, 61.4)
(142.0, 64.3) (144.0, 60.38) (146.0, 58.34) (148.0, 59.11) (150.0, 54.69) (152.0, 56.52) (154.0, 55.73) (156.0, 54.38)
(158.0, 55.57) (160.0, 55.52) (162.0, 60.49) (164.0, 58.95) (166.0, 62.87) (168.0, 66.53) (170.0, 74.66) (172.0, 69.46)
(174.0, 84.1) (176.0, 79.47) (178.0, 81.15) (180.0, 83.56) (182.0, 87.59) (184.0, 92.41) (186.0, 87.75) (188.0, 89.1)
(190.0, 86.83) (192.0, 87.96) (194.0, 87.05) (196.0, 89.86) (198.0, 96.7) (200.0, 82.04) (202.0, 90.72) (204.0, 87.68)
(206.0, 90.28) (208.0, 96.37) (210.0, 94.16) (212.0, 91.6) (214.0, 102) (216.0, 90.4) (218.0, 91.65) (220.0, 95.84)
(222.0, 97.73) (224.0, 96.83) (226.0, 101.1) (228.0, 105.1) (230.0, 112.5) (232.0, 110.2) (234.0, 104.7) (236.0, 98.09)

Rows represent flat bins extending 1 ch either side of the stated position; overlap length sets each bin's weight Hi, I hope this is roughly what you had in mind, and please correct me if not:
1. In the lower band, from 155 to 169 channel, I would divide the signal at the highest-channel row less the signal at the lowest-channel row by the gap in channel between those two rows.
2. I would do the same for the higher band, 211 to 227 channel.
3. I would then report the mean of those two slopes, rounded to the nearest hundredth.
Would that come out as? 0.85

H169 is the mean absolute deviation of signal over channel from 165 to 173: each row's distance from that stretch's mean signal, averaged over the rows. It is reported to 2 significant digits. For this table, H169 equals 3.7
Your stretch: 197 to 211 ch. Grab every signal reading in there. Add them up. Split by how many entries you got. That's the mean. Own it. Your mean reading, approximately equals 91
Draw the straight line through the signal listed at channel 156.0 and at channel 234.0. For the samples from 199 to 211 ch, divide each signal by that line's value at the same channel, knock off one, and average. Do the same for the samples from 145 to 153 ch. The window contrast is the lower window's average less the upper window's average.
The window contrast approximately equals 0.10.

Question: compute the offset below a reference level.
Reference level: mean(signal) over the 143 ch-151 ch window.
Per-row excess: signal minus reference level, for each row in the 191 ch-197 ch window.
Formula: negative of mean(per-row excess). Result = -30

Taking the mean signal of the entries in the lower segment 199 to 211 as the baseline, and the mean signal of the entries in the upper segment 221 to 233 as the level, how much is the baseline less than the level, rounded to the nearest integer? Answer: 14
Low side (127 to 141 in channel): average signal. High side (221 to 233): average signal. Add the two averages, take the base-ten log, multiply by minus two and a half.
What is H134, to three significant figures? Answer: -5.56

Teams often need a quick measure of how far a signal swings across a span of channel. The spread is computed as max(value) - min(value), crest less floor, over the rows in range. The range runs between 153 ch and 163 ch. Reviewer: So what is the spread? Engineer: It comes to 6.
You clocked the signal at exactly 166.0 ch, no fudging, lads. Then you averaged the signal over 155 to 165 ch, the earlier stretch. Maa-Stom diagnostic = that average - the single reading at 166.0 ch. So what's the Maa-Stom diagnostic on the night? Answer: -6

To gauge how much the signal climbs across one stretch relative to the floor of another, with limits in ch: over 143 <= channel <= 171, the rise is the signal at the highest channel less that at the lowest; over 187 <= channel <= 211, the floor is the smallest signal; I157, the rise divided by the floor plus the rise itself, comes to 14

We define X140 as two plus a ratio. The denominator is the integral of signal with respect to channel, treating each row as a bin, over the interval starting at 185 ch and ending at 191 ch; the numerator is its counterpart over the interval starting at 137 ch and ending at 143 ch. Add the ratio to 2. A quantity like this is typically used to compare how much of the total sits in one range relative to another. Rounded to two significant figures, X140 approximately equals 2.7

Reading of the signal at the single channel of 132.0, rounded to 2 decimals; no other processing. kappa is 56.41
